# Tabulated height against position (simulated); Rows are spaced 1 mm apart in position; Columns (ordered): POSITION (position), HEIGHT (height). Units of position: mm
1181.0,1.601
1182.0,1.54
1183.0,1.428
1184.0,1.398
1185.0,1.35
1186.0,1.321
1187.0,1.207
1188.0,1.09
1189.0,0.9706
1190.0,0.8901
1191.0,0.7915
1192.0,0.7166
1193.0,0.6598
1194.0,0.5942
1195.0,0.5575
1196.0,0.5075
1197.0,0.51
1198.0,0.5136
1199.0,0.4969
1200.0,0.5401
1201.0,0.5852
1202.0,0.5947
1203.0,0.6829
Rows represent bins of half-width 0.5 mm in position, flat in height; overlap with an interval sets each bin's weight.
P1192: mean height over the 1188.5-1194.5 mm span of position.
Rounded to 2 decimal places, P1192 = 0.77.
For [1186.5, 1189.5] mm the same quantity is 1.09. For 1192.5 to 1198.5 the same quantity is 0.56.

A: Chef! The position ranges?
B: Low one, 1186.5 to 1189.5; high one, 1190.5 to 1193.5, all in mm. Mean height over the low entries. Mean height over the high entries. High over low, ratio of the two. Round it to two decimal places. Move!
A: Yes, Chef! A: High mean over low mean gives 0.66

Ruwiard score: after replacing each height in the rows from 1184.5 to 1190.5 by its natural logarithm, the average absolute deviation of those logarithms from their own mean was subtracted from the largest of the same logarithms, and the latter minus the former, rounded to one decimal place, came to 0.2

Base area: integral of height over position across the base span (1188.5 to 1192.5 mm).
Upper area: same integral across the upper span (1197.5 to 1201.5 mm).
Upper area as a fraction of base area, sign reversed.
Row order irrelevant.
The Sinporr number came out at -0.63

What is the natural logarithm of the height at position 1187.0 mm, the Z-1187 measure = 0.2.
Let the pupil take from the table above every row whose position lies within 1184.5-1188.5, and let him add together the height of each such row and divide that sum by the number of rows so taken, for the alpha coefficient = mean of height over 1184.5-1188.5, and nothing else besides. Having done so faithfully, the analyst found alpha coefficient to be 1.2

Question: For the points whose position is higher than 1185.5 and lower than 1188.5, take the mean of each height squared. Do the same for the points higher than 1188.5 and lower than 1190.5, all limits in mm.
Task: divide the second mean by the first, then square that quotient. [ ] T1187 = 0.35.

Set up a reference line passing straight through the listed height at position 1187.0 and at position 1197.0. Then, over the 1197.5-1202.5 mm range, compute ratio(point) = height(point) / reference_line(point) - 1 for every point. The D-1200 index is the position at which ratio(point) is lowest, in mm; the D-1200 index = 1198.0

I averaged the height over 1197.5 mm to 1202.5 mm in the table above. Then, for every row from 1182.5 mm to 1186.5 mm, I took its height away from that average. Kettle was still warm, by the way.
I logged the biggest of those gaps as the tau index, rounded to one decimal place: -0.8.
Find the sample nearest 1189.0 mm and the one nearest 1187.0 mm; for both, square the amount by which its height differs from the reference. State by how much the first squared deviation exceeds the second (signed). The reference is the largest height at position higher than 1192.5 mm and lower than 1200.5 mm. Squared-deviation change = -0.20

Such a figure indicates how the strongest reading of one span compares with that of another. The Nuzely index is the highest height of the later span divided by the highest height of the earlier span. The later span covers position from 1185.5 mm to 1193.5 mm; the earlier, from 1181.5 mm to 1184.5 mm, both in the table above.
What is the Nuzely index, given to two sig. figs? 0.86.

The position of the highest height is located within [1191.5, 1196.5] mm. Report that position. 1192.0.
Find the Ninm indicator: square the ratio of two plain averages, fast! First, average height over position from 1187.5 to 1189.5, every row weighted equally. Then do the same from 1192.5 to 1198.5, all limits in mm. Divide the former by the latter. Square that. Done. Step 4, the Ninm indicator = 3.4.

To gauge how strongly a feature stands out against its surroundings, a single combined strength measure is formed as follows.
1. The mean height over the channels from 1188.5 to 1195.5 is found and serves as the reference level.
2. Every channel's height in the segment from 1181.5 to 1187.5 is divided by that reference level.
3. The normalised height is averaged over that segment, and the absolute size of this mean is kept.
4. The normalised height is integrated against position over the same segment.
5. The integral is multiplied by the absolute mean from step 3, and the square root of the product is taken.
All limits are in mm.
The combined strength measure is 4.5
